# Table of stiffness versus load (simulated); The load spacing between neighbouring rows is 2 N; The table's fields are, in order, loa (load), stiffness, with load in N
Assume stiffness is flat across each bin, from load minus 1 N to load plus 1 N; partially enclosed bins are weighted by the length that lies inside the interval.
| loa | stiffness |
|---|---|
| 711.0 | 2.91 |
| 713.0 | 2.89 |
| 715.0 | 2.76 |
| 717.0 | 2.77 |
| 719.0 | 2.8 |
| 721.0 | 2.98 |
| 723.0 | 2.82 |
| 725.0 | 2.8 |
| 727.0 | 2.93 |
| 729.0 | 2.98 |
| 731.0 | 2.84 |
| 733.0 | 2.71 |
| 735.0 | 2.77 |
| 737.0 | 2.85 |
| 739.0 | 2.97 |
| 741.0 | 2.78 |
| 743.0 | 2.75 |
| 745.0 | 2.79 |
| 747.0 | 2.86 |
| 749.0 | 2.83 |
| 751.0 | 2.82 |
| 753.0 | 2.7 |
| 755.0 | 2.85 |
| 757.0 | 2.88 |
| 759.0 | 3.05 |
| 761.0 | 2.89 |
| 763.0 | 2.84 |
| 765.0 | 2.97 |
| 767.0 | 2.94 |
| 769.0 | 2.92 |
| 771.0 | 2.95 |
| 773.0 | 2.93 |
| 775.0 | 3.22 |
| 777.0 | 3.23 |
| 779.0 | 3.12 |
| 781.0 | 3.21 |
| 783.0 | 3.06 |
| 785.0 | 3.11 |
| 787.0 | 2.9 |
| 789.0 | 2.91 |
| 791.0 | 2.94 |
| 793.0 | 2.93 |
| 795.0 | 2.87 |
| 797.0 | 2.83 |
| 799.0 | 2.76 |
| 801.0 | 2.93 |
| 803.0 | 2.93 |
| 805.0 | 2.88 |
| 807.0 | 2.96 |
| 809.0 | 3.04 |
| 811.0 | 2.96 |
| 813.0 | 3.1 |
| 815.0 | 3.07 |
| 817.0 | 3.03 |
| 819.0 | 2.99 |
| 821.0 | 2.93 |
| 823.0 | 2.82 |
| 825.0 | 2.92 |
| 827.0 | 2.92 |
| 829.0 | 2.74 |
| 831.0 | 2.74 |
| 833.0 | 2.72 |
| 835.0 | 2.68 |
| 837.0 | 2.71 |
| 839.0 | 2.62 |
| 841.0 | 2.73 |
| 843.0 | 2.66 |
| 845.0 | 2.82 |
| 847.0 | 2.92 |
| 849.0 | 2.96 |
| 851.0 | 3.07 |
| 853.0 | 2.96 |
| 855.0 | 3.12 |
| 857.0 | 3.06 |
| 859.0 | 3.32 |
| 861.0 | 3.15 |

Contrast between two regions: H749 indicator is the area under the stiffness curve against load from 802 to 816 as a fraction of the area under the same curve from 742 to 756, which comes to 1.07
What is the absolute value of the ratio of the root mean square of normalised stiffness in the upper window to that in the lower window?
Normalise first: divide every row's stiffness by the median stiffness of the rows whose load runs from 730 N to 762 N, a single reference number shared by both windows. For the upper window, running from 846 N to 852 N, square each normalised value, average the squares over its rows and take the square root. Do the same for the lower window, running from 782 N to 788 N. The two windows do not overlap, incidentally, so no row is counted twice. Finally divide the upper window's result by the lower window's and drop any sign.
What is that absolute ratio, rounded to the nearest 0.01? 0.99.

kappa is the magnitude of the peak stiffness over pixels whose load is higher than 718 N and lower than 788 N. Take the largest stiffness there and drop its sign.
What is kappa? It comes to 3.23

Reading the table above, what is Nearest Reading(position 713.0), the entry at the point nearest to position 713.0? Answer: 2.89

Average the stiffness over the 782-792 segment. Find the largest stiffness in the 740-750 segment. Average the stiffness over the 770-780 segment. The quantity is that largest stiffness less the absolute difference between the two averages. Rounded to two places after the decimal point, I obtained 2.75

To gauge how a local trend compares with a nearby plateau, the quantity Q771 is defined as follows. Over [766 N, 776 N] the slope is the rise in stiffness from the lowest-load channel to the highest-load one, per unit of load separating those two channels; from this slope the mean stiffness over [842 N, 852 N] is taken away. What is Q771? -2.85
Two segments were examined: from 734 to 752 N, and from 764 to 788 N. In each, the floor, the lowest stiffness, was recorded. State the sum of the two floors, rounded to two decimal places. 5.65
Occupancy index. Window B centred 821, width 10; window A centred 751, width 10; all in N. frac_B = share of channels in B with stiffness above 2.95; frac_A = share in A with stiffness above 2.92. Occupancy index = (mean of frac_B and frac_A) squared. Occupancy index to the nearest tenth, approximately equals 0.0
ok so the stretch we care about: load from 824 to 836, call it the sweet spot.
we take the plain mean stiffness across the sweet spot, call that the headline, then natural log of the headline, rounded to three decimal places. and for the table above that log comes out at 1.025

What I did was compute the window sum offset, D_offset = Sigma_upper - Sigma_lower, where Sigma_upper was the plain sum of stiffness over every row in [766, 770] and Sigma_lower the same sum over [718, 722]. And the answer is 0.1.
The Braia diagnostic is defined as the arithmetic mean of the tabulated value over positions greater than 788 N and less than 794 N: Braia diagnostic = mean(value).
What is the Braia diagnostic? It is 2.93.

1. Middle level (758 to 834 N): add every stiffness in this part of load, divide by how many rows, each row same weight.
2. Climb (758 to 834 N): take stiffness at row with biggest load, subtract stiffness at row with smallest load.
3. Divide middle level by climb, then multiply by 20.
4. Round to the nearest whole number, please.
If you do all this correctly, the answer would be -179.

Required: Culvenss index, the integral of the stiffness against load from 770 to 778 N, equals 24.7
